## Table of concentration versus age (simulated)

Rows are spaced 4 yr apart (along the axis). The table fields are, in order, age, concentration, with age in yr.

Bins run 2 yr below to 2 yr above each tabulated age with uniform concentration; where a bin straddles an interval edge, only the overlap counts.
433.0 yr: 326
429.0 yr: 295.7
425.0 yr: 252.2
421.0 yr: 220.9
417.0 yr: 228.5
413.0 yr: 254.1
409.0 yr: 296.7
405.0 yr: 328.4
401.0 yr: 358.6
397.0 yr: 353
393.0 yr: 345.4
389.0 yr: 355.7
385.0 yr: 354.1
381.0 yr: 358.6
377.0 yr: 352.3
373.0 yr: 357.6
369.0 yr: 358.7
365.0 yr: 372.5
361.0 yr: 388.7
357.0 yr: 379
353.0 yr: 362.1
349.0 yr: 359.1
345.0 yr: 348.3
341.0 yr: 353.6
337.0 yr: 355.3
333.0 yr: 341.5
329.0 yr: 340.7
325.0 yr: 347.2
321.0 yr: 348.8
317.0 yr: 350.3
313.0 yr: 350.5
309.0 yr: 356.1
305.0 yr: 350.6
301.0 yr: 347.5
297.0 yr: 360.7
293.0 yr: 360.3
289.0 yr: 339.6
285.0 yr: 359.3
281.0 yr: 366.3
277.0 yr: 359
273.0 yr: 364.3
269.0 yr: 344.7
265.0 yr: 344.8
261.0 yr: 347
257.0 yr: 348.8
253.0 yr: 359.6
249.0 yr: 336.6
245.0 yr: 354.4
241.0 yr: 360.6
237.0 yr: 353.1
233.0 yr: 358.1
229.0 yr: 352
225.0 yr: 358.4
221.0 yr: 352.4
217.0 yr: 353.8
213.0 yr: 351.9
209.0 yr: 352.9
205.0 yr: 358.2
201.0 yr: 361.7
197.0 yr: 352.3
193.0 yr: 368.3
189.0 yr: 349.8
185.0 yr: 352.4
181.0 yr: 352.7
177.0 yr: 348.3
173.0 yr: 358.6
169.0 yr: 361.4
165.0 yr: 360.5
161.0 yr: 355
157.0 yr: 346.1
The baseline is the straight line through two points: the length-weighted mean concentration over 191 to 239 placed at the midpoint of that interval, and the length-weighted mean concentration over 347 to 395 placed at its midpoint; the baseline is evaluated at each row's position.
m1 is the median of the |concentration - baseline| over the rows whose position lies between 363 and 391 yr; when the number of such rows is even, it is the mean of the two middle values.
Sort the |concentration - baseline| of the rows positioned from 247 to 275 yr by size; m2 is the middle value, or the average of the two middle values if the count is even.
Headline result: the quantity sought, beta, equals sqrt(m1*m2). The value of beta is 8.7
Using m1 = 7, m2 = 10.8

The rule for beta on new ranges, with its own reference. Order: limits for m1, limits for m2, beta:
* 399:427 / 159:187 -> 21.2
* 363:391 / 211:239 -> 5.2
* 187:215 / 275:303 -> 2.5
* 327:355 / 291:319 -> 8.0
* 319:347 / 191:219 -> 6.3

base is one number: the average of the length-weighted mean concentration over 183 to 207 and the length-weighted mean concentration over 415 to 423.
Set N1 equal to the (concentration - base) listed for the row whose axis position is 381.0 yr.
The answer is 68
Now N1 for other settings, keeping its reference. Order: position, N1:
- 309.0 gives 65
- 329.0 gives 50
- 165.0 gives 70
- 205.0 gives 67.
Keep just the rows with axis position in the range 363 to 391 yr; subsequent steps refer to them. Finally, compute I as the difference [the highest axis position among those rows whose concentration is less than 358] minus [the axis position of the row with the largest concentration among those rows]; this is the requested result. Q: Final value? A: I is 24 yr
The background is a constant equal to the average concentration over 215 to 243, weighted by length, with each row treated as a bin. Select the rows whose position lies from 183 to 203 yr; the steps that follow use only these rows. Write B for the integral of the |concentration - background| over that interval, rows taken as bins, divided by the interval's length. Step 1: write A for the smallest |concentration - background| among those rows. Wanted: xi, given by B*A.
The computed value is 19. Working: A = 3.1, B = 6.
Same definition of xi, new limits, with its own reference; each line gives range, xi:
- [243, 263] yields 9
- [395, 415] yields 96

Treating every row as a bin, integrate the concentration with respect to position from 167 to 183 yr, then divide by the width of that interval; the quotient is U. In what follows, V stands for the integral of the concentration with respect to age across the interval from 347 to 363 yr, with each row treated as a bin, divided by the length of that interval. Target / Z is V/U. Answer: 1.048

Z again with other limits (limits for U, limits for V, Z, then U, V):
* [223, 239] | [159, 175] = 1.010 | 355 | 359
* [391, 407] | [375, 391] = 1.025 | 346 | 355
